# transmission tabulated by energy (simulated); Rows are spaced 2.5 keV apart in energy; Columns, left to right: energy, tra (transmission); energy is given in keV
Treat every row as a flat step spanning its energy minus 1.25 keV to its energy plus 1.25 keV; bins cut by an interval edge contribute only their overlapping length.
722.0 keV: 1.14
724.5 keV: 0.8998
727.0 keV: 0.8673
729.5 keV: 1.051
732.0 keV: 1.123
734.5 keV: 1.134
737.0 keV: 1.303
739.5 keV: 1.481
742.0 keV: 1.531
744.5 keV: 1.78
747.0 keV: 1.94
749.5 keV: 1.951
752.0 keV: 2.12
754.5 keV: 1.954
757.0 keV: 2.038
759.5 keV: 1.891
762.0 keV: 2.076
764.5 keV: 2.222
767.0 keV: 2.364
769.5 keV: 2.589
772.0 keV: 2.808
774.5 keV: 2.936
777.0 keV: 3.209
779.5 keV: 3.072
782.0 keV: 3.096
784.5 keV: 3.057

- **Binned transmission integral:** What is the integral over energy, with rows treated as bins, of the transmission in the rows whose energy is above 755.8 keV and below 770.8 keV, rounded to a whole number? 33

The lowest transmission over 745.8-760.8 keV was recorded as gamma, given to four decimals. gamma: 1.8910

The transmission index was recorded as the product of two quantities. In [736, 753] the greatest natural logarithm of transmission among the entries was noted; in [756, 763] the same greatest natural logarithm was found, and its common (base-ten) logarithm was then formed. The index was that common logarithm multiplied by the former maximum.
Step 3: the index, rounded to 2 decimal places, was -0.10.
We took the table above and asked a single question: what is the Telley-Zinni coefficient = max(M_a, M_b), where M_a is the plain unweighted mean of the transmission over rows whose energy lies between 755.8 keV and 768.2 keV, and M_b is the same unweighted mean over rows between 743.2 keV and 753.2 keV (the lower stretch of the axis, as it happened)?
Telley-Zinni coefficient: 2.1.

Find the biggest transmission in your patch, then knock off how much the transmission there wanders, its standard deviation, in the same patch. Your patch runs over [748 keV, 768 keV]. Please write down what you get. 2.2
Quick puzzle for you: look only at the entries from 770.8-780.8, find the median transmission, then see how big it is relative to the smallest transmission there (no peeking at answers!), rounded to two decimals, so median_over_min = 1.07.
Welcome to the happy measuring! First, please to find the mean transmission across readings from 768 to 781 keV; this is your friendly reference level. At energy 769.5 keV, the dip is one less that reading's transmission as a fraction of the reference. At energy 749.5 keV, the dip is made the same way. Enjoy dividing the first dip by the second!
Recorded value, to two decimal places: 0.34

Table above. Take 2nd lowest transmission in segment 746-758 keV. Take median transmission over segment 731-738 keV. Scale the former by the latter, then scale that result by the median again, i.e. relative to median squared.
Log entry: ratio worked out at 1.5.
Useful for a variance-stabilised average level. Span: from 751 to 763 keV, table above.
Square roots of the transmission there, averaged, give 1.42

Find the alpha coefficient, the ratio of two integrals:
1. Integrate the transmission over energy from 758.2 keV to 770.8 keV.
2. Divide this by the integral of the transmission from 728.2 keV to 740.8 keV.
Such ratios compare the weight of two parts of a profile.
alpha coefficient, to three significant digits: 1.83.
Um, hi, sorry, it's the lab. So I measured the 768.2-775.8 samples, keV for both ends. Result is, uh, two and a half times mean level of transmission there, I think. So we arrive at 6.9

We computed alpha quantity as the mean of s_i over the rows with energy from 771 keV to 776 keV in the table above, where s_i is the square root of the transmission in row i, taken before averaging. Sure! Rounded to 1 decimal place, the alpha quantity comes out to 1.7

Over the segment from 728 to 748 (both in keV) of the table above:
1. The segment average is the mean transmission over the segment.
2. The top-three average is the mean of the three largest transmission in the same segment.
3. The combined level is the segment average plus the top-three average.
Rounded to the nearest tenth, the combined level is 3.2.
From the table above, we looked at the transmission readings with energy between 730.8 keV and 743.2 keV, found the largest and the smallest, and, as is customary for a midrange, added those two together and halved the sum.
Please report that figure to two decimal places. 1.33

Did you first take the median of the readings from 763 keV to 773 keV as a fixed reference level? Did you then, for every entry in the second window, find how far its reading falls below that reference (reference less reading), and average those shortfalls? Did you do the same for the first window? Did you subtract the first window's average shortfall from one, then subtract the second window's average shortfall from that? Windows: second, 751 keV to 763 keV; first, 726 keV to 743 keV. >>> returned -0.7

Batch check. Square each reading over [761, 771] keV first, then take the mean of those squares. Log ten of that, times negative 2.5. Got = -1.8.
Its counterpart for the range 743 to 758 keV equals -1.5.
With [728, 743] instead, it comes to -0.5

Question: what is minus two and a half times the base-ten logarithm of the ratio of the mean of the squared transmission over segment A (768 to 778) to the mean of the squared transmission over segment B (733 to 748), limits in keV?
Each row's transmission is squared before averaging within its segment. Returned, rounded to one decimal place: -1.4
